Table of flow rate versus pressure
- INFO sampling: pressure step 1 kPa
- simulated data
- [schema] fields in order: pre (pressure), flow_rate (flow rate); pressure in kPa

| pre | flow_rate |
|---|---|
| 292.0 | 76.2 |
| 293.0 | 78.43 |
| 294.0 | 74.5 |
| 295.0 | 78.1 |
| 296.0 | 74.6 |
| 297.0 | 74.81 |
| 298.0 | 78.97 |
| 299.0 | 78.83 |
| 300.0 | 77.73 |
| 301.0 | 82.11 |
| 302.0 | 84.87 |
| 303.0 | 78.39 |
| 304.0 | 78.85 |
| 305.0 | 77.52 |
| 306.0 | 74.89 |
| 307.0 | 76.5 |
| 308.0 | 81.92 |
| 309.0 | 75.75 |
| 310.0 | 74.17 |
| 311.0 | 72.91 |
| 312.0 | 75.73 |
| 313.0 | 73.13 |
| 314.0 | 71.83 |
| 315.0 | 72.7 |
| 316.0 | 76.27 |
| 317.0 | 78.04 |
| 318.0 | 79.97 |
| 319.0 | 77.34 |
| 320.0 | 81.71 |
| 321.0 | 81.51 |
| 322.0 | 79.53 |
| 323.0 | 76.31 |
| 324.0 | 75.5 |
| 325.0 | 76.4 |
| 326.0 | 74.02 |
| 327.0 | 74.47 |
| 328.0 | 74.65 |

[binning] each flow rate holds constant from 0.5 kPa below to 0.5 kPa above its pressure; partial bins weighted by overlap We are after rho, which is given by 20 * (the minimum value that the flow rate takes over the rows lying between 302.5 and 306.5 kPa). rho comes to 1498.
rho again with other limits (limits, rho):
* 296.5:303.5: 1496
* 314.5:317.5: 1454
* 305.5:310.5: 1483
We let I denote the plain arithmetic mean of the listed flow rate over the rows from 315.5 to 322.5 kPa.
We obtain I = 79.2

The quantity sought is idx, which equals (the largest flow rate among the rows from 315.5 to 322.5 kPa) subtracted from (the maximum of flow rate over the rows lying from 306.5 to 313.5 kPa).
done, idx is 0.2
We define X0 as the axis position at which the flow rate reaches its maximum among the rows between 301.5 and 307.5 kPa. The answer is 302.0 kPa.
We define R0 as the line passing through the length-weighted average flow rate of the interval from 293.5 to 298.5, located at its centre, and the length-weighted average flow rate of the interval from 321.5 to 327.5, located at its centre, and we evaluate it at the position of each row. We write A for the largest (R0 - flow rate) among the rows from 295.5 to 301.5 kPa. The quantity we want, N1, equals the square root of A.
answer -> 1.26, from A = 1.6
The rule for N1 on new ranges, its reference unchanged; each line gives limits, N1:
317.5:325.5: 0.74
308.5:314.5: 2.07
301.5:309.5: 1.12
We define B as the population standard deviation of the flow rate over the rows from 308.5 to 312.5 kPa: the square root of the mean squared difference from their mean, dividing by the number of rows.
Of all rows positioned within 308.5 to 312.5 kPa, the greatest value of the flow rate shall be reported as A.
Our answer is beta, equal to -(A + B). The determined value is -77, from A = 75.75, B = 1.2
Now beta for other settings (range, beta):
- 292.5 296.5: -80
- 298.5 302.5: -88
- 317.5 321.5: -83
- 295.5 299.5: -81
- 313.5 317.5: -81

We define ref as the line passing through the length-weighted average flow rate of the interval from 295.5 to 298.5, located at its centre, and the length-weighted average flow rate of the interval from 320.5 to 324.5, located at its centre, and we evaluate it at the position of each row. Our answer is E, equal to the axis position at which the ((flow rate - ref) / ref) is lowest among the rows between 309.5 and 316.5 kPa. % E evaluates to 314.0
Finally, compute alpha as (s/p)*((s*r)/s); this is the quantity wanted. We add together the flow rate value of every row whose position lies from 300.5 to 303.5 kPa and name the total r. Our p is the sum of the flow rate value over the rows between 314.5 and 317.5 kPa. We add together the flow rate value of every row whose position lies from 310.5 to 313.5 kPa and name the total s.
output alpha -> 240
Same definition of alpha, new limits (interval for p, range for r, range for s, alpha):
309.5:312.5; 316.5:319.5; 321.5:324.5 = 244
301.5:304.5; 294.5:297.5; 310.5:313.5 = 208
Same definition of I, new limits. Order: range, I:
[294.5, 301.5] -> 77.9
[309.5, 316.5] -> 73.8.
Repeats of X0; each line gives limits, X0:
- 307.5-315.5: 308.0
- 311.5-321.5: 320.0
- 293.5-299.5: 298.0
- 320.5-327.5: 321.0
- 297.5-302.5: 302.0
